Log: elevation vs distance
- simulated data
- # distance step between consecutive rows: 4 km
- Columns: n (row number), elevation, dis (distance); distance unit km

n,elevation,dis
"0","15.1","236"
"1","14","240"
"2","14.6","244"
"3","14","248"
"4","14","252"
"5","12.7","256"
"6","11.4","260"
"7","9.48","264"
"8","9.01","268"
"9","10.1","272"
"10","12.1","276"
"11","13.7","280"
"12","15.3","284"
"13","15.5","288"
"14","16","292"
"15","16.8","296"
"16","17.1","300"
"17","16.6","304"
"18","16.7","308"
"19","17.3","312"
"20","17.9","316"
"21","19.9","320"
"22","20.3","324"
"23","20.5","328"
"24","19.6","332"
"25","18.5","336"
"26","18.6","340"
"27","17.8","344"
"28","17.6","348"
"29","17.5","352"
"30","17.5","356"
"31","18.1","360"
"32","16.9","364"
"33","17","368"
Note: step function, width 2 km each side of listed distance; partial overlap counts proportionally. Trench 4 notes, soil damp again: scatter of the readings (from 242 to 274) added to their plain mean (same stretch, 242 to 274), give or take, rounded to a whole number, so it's 14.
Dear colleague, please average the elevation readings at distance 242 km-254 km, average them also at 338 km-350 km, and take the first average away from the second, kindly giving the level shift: 3.8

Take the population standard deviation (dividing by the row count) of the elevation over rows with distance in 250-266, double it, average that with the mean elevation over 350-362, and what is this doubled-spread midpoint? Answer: 10.5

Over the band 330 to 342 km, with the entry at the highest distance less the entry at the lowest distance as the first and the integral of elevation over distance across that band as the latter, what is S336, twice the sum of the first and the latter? 452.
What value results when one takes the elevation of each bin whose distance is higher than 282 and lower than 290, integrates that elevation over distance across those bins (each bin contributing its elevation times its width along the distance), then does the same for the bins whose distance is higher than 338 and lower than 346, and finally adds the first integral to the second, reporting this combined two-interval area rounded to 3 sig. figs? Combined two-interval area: 269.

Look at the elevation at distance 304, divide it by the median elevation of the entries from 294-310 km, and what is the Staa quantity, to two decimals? 0.99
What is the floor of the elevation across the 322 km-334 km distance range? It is 19.6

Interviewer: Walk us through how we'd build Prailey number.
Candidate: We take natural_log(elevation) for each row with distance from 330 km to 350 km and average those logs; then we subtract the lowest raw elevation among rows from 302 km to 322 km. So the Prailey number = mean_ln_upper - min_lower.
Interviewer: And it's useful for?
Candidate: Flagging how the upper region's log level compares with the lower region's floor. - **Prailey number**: -14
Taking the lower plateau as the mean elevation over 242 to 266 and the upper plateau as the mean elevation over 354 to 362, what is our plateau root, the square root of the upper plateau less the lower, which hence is 2.3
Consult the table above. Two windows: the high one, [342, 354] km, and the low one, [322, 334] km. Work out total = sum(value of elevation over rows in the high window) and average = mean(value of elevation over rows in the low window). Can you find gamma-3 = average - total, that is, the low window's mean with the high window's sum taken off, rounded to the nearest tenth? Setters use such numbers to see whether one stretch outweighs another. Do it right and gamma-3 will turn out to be -32.8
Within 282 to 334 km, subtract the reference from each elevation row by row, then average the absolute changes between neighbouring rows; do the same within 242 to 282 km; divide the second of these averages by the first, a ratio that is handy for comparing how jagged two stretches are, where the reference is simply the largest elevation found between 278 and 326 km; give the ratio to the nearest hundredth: 1.93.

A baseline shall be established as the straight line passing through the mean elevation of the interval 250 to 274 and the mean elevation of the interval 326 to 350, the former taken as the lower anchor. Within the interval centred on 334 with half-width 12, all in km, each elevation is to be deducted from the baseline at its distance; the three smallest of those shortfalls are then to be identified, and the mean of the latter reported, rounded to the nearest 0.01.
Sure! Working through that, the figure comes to -2.37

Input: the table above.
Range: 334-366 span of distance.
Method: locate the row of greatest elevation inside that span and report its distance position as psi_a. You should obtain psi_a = 340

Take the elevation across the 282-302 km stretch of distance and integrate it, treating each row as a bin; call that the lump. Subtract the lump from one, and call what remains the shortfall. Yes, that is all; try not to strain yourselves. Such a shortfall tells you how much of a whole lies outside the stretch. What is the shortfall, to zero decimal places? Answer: -322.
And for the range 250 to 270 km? -225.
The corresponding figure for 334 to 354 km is -359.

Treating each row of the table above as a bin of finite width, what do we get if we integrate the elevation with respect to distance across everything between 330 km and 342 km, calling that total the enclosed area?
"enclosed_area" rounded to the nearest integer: 227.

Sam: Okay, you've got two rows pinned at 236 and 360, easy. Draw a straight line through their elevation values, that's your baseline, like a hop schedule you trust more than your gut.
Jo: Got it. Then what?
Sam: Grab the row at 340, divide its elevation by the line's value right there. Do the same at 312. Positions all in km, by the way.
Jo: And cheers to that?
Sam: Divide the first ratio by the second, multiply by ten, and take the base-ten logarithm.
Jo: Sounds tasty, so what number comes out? 1.01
